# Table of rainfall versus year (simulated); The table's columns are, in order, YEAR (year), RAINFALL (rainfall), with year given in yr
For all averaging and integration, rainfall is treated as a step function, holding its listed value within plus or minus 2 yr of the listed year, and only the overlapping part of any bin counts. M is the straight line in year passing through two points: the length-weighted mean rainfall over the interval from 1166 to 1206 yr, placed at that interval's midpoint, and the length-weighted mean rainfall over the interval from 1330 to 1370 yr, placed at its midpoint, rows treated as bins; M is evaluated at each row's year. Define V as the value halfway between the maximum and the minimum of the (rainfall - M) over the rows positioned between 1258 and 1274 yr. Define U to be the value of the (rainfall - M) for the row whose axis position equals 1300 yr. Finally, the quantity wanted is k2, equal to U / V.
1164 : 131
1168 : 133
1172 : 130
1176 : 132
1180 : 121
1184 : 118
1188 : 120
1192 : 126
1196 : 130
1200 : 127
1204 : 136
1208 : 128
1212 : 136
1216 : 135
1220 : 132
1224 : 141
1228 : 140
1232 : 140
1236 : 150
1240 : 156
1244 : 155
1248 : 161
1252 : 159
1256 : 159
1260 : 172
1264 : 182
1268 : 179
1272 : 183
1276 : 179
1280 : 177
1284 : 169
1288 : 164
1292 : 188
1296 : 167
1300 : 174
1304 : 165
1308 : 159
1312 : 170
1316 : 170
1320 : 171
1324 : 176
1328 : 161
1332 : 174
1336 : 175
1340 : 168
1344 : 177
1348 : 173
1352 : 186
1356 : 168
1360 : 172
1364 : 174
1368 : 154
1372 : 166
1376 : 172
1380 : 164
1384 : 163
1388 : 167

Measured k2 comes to 0.5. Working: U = 16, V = 29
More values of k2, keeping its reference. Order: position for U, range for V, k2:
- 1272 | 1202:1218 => -42.2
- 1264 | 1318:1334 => 11.3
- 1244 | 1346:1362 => 3.1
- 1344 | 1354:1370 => -0.5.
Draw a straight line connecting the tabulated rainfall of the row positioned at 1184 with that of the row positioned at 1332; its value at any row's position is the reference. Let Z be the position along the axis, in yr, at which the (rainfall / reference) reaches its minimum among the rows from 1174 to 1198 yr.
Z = 1184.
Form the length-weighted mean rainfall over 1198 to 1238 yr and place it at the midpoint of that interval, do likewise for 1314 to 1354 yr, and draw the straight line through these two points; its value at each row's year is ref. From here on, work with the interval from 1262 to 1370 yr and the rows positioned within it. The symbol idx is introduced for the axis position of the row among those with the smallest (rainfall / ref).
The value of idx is 1368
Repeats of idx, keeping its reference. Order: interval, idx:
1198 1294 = 1208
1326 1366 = 1356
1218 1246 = 1220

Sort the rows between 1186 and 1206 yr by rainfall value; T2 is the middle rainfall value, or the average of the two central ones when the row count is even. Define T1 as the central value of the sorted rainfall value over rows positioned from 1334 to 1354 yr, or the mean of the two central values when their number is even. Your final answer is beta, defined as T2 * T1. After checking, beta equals 22225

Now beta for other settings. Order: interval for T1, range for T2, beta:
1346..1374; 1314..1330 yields 29326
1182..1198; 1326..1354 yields 21402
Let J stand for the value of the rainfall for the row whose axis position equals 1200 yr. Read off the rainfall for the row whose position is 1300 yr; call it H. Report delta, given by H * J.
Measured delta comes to 22098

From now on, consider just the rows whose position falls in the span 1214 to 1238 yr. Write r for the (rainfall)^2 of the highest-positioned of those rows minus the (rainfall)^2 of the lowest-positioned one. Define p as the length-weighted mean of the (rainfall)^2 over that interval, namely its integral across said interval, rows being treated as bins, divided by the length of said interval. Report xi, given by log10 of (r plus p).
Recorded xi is 4.38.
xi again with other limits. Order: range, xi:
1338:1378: 4.49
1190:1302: 4.59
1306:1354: 4.59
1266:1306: 4.41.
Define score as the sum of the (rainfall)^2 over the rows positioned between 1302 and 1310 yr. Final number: 52506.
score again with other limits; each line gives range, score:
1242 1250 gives 49946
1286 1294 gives 62240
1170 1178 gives 34324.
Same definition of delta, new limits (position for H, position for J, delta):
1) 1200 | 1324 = 22352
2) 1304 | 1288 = 27060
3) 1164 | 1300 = 22794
